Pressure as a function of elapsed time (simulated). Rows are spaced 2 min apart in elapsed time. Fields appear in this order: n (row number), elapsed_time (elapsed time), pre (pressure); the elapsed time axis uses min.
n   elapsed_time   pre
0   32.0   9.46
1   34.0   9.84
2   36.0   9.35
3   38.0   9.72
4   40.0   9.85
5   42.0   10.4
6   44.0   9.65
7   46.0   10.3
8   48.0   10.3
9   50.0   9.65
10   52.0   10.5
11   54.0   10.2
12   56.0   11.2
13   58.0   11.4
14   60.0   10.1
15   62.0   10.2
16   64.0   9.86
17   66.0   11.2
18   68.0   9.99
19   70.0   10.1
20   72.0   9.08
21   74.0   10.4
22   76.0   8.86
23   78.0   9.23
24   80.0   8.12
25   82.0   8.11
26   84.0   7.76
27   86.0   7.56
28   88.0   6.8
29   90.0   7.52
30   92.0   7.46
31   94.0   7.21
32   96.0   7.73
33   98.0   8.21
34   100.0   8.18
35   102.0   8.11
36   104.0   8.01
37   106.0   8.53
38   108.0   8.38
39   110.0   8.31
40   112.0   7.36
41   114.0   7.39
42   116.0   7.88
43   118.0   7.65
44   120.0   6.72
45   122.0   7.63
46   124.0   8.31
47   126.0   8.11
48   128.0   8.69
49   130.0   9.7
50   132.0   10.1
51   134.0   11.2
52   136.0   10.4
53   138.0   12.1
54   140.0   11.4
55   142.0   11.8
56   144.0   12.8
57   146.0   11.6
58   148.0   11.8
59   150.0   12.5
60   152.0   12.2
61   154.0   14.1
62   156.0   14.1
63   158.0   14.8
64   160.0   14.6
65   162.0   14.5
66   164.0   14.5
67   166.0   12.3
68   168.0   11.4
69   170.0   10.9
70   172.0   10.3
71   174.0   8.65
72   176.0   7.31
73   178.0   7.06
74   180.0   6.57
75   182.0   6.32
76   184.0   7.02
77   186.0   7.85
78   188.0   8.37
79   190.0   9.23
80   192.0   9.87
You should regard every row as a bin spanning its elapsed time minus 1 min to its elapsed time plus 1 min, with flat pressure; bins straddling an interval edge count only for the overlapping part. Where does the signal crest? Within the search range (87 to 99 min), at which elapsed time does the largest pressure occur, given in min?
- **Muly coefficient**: 98.0 min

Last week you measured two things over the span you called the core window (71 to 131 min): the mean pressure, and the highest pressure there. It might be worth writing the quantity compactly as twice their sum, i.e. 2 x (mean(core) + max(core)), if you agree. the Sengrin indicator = 37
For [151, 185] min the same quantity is 52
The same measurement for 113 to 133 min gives 37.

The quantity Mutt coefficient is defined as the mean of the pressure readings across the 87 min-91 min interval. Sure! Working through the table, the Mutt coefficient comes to 7.2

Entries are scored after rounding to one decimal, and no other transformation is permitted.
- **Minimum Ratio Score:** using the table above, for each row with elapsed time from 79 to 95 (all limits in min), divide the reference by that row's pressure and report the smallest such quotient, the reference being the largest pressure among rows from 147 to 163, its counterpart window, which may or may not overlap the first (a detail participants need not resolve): 1.8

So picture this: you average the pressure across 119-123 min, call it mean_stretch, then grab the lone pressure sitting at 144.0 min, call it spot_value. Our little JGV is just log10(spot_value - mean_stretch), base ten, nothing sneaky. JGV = 0.75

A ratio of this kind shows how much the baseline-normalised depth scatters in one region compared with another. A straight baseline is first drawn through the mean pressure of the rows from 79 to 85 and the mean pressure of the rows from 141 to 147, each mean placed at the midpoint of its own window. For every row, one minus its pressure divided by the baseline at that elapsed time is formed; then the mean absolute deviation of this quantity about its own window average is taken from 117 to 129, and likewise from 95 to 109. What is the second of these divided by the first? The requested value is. 0.46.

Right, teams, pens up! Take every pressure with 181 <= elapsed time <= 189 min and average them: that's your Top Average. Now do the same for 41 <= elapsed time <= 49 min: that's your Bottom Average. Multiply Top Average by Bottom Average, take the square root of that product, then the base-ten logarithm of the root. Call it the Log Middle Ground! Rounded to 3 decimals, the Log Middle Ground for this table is 0.938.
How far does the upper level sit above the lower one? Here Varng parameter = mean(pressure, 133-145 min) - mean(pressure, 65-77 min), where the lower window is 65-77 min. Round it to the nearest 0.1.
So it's 1.7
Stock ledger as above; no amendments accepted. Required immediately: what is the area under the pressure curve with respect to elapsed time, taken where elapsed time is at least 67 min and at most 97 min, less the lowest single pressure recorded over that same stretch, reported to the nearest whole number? 245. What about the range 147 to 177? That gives 361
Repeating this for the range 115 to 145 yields 282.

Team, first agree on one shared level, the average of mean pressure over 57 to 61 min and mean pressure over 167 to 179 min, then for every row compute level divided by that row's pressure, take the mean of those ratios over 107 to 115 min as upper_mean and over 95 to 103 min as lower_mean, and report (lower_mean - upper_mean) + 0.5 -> 0.46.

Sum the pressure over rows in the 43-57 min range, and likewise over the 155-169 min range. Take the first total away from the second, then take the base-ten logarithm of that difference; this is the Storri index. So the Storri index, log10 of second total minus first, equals 1.4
